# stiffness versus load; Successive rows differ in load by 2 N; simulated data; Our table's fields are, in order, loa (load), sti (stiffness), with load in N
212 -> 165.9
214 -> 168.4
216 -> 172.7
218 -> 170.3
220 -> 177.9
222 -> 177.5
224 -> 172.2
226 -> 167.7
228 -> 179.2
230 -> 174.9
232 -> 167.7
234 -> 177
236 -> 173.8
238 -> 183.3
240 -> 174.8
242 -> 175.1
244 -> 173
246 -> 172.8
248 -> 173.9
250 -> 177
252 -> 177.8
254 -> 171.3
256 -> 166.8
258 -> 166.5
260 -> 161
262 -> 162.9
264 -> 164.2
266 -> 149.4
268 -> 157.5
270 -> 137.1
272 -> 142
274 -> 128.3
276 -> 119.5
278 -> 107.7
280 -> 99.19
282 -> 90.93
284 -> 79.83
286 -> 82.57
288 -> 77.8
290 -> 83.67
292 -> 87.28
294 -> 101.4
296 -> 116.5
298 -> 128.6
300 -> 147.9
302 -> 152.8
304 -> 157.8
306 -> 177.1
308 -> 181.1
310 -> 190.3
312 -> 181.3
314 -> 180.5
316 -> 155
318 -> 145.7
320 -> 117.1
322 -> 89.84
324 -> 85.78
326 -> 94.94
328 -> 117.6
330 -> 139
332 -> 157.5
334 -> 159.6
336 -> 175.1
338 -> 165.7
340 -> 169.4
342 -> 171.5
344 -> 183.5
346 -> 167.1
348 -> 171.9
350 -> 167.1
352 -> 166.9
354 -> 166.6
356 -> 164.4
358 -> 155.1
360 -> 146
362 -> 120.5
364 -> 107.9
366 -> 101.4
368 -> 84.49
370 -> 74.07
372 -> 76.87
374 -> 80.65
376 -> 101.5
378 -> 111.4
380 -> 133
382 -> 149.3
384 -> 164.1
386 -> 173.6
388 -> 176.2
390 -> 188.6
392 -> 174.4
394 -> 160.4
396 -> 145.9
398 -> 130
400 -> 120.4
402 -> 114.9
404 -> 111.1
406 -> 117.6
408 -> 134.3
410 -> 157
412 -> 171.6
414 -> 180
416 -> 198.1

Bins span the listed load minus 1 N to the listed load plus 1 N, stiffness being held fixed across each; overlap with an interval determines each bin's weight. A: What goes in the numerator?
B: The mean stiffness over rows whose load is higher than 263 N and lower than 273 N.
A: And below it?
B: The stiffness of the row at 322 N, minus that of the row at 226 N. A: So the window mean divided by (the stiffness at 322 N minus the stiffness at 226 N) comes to -2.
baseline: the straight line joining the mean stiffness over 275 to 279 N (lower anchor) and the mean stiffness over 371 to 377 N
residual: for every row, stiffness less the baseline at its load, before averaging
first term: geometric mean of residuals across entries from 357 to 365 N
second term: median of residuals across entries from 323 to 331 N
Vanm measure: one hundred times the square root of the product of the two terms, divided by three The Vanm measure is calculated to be 532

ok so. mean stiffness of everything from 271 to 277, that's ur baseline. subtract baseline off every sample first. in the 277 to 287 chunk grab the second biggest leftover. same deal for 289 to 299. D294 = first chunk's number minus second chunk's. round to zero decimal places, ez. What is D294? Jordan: -17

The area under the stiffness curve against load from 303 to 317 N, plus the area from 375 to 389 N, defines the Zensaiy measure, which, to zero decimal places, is 4464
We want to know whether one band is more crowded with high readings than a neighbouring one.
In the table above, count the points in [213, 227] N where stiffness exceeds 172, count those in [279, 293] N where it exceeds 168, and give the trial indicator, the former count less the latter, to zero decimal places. 4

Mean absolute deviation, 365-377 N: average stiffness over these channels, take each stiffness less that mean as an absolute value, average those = 10.0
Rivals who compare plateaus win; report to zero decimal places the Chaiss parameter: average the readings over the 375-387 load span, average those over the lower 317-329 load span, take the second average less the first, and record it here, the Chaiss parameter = -30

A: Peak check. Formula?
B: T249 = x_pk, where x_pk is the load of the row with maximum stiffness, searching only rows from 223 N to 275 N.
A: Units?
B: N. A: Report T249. 238 N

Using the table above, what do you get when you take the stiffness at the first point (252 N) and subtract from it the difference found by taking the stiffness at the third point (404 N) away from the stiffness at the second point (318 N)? 143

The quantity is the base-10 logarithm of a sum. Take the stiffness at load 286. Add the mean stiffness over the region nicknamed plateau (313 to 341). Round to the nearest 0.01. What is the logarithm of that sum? 2.35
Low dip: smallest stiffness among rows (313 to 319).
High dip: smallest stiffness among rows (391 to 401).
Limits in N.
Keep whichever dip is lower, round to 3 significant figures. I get 120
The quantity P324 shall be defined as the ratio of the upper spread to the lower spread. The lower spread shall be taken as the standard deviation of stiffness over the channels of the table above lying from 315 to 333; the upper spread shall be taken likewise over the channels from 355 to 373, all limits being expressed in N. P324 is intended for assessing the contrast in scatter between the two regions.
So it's 1.2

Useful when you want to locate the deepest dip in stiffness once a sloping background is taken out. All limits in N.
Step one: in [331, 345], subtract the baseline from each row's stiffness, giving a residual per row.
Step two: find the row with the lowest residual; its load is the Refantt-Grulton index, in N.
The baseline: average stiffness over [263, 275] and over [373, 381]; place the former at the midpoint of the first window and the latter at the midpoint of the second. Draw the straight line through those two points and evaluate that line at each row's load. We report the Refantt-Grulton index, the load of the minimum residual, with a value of 332 N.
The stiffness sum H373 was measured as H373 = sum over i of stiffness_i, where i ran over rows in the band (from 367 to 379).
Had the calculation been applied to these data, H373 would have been 529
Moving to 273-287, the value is 708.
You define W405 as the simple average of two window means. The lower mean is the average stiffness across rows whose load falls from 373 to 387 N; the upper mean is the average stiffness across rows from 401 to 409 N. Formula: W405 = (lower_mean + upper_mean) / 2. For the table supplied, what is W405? 125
